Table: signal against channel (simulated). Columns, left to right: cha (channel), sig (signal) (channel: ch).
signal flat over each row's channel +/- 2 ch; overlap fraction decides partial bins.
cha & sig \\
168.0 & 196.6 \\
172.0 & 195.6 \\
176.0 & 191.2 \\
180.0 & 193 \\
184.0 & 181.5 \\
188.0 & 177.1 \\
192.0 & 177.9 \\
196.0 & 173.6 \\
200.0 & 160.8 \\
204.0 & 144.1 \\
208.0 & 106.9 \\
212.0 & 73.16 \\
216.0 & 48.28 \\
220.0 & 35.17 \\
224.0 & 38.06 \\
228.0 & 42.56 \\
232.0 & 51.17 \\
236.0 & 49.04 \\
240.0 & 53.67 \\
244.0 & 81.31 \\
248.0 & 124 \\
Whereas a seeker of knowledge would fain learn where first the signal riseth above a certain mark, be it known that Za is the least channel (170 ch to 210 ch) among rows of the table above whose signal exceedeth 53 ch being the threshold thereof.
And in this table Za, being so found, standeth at 172.0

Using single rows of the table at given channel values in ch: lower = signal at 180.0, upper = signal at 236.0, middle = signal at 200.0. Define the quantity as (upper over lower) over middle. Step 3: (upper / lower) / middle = 0.002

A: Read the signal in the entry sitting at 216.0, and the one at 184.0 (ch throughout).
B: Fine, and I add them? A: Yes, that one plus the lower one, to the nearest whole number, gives 230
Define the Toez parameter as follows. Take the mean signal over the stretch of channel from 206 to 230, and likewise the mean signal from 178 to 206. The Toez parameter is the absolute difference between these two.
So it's 115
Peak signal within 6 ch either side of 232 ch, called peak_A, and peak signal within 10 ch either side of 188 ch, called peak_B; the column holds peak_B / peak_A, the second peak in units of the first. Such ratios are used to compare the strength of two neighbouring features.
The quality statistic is 3.8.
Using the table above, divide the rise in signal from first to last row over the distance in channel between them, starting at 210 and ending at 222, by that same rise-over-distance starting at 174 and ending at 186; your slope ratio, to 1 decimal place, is 3.9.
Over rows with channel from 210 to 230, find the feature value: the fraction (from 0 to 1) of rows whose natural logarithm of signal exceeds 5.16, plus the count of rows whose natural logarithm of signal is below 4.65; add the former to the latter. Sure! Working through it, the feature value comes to 5.0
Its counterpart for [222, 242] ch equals 5.0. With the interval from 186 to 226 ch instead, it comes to 4.2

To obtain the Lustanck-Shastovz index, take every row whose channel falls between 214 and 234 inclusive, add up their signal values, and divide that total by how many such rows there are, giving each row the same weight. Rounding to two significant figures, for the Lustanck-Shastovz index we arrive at 43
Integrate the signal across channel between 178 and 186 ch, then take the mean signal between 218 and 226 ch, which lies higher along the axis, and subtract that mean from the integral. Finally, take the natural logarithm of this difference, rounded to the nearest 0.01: 7.29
